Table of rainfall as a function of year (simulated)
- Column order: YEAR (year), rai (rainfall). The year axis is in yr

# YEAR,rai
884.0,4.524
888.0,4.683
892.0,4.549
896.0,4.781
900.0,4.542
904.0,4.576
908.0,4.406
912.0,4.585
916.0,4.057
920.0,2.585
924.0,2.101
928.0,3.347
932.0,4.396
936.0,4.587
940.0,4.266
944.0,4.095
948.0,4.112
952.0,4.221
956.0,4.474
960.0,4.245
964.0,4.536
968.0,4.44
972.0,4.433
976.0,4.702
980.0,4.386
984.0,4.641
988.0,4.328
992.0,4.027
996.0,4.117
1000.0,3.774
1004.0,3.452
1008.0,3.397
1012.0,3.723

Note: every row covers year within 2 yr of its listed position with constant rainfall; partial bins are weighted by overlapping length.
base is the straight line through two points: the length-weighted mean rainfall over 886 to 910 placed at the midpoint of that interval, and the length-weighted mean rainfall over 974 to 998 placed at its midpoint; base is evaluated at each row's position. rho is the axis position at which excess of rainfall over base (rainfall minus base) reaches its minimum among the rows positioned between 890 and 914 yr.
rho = 908.0 yr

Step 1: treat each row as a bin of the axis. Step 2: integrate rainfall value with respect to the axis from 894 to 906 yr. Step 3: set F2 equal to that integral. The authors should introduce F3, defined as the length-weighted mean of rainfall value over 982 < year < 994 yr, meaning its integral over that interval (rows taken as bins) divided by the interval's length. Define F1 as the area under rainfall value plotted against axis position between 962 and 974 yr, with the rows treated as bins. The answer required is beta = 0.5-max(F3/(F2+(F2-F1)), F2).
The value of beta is -55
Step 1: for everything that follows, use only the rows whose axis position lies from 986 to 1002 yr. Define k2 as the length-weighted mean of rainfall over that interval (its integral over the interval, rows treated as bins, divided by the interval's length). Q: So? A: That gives 4.06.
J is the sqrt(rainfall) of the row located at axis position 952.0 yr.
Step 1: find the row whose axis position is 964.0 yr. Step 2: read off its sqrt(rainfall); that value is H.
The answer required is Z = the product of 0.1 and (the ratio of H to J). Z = 0.104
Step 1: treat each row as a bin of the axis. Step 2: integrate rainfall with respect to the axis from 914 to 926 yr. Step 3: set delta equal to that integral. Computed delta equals 35.0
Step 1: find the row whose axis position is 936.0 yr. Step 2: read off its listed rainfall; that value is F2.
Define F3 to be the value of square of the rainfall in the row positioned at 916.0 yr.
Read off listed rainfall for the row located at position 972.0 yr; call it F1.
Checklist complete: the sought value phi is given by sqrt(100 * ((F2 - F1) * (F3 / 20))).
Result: 3.6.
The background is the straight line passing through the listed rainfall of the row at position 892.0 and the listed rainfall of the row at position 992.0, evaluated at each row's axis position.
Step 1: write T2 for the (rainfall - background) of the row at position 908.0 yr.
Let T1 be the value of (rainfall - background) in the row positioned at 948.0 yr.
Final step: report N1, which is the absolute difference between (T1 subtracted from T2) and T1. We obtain 0.23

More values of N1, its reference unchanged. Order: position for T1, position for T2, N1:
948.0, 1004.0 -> 0.22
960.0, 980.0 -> 0.19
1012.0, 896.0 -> 0.65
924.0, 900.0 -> 4.60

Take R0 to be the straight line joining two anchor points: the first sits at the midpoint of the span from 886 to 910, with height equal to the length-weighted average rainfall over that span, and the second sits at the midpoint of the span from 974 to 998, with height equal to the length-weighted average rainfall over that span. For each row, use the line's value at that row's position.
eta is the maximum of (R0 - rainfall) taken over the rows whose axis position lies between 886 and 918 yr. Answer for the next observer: 0.49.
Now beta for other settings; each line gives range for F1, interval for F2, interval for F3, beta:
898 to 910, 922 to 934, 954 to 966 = -39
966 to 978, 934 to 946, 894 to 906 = -51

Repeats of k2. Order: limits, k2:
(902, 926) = 3.72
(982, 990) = 4.48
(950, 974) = 4.39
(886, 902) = 4.64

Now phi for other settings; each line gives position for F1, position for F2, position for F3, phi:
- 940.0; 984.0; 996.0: 5.6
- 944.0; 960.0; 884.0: 3.9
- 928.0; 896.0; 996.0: 11.0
